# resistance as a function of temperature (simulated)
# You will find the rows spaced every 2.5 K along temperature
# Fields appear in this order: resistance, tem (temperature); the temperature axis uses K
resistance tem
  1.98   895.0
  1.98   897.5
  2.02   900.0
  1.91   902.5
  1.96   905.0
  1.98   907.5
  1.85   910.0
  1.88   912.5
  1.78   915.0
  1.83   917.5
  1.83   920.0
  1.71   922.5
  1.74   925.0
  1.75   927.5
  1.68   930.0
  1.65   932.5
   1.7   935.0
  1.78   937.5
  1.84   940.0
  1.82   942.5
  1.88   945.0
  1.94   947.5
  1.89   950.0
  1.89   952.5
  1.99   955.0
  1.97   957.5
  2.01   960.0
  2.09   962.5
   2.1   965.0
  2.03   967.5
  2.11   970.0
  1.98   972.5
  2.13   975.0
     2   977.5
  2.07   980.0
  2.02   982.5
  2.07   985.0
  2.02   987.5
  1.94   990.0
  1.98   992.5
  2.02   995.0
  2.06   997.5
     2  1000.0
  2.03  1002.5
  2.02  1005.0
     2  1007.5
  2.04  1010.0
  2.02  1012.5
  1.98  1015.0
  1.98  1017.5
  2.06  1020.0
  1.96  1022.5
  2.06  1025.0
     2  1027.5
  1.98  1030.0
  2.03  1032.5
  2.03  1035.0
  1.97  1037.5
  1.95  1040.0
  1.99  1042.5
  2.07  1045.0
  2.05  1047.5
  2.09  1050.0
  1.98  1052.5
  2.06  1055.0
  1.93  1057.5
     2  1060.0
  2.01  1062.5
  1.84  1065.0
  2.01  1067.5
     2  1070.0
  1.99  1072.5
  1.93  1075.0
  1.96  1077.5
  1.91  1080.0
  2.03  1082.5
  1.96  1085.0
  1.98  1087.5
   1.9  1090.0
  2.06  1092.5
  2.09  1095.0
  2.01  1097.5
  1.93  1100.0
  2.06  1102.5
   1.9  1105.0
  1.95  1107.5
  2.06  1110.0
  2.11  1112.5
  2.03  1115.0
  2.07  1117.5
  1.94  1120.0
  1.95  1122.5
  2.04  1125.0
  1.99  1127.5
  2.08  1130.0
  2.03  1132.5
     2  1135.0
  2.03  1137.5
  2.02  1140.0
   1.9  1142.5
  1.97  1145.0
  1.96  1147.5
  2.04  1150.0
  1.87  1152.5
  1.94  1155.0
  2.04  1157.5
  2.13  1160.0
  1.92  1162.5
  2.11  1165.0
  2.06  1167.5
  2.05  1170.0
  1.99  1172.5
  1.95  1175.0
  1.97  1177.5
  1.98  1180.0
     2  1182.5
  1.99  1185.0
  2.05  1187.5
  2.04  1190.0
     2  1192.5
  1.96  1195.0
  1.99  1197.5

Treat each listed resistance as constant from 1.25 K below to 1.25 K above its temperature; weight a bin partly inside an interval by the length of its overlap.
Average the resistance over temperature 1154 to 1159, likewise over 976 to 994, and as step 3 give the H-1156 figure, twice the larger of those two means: 4.03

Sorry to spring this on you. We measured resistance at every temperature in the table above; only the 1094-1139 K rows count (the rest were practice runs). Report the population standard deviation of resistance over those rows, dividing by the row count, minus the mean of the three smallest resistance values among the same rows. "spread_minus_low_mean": -1.86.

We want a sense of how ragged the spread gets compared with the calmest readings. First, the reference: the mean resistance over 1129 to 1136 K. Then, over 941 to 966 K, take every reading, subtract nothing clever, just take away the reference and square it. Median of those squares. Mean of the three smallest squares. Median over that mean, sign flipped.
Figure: -3.6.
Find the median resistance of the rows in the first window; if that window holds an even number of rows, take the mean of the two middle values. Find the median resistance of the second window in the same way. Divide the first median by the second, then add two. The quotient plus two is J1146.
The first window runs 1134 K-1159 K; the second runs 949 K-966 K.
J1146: 3.00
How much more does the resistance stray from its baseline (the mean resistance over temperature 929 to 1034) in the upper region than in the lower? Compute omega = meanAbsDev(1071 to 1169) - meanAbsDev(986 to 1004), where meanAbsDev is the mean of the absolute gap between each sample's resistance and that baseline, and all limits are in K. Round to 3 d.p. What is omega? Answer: 0.016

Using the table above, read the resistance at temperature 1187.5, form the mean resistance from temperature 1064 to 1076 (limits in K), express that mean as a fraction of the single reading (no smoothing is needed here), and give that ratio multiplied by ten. 9.5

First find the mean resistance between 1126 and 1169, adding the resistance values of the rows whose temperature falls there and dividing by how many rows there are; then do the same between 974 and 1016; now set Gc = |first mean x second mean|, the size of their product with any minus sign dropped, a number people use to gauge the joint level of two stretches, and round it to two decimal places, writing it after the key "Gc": 4.06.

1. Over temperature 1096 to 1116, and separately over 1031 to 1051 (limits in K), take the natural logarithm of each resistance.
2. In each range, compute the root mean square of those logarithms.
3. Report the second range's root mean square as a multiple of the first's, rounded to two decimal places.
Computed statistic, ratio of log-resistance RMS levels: 1.01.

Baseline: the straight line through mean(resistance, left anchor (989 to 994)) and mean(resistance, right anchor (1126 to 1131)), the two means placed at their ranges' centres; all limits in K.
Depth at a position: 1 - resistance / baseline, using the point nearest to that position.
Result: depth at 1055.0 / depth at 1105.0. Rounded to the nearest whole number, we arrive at -1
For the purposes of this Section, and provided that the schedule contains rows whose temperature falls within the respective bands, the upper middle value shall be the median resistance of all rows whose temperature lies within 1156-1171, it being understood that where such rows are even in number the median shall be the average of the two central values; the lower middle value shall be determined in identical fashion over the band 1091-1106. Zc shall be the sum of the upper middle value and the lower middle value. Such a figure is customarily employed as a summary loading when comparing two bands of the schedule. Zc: 4.09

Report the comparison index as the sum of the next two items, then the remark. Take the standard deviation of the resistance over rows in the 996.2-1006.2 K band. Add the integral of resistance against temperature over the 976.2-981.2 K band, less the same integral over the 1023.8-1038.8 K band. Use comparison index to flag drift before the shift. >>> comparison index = -20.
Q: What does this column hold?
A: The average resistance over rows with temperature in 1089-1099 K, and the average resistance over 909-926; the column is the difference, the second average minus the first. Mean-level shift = -0.21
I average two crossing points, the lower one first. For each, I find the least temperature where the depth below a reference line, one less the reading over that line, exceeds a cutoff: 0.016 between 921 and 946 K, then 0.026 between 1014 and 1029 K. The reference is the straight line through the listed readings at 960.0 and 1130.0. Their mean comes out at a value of 970.0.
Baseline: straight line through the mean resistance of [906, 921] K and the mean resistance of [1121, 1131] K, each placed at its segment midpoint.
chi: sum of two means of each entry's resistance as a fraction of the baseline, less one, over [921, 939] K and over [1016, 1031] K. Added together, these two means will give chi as -0.05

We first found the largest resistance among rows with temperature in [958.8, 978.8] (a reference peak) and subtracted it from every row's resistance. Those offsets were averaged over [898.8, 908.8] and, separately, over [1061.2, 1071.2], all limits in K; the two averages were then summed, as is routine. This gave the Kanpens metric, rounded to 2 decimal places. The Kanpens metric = -0.33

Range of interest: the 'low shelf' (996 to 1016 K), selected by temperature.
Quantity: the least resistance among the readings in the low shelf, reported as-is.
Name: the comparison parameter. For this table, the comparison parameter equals 1.98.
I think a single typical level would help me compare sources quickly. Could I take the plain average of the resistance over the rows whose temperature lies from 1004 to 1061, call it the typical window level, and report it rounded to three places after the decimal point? 2.011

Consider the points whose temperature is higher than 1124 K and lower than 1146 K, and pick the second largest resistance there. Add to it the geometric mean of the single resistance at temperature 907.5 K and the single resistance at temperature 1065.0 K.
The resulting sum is 3.95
